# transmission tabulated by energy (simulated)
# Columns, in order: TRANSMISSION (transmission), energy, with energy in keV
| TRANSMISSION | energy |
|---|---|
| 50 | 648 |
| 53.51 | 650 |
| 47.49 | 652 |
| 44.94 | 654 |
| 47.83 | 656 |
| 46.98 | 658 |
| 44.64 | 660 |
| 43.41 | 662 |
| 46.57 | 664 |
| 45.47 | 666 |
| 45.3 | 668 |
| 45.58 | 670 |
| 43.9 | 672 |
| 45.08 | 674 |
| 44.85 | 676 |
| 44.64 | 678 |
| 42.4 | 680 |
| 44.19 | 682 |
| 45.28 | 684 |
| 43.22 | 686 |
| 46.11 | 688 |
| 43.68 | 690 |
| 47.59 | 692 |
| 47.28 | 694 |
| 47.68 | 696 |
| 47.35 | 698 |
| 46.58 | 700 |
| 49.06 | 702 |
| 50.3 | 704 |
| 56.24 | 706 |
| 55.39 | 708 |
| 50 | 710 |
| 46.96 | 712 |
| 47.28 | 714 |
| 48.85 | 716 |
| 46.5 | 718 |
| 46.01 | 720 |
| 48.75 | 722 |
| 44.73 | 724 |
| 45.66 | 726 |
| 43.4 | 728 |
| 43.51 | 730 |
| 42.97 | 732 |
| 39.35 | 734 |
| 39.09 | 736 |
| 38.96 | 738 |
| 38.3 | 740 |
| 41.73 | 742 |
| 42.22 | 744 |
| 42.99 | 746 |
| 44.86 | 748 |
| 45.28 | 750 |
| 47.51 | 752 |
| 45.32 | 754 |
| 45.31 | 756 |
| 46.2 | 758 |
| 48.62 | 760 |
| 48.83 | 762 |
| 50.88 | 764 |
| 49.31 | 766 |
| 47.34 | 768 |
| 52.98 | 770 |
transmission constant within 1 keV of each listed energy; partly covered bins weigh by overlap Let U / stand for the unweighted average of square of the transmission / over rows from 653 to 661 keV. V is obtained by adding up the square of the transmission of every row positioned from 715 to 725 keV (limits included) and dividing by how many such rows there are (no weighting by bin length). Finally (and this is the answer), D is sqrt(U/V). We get 0.98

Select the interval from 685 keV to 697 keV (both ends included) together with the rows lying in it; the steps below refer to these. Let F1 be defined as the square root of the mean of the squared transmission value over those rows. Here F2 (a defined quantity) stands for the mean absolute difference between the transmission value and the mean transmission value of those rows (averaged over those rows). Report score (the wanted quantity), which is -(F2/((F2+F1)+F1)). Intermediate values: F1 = 46.0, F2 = 1.7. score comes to -0.0176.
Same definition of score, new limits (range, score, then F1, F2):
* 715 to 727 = -0.0144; 46.8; 1.4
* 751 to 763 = -0.0142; 47.0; 1.4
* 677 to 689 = -0.0116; 44.3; 1.0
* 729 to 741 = -0.0232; 40.4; 1.9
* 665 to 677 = -0.0048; 45.0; 0.4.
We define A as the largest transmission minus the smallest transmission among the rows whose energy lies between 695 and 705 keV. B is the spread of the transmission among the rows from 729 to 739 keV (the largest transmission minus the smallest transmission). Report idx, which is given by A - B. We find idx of -1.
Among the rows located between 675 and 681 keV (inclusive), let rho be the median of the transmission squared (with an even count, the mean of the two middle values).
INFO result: 1993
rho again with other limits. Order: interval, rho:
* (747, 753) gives 2050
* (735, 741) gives 1518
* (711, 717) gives 2235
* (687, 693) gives 2126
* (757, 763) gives 2364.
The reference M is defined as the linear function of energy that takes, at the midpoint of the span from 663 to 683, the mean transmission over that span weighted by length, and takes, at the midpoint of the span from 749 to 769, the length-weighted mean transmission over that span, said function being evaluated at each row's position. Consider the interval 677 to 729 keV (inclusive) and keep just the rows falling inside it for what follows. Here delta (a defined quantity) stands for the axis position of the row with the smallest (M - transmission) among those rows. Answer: 706 keV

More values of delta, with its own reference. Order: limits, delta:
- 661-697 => 692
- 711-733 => 716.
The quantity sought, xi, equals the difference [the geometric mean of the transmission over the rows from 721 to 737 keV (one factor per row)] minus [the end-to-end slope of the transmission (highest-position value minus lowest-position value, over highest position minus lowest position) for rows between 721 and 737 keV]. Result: 44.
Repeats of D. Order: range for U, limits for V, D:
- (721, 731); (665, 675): 1.00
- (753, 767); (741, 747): 1.13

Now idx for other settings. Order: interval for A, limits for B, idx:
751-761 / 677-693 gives -2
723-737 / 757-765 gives 2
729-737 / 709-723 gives 0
